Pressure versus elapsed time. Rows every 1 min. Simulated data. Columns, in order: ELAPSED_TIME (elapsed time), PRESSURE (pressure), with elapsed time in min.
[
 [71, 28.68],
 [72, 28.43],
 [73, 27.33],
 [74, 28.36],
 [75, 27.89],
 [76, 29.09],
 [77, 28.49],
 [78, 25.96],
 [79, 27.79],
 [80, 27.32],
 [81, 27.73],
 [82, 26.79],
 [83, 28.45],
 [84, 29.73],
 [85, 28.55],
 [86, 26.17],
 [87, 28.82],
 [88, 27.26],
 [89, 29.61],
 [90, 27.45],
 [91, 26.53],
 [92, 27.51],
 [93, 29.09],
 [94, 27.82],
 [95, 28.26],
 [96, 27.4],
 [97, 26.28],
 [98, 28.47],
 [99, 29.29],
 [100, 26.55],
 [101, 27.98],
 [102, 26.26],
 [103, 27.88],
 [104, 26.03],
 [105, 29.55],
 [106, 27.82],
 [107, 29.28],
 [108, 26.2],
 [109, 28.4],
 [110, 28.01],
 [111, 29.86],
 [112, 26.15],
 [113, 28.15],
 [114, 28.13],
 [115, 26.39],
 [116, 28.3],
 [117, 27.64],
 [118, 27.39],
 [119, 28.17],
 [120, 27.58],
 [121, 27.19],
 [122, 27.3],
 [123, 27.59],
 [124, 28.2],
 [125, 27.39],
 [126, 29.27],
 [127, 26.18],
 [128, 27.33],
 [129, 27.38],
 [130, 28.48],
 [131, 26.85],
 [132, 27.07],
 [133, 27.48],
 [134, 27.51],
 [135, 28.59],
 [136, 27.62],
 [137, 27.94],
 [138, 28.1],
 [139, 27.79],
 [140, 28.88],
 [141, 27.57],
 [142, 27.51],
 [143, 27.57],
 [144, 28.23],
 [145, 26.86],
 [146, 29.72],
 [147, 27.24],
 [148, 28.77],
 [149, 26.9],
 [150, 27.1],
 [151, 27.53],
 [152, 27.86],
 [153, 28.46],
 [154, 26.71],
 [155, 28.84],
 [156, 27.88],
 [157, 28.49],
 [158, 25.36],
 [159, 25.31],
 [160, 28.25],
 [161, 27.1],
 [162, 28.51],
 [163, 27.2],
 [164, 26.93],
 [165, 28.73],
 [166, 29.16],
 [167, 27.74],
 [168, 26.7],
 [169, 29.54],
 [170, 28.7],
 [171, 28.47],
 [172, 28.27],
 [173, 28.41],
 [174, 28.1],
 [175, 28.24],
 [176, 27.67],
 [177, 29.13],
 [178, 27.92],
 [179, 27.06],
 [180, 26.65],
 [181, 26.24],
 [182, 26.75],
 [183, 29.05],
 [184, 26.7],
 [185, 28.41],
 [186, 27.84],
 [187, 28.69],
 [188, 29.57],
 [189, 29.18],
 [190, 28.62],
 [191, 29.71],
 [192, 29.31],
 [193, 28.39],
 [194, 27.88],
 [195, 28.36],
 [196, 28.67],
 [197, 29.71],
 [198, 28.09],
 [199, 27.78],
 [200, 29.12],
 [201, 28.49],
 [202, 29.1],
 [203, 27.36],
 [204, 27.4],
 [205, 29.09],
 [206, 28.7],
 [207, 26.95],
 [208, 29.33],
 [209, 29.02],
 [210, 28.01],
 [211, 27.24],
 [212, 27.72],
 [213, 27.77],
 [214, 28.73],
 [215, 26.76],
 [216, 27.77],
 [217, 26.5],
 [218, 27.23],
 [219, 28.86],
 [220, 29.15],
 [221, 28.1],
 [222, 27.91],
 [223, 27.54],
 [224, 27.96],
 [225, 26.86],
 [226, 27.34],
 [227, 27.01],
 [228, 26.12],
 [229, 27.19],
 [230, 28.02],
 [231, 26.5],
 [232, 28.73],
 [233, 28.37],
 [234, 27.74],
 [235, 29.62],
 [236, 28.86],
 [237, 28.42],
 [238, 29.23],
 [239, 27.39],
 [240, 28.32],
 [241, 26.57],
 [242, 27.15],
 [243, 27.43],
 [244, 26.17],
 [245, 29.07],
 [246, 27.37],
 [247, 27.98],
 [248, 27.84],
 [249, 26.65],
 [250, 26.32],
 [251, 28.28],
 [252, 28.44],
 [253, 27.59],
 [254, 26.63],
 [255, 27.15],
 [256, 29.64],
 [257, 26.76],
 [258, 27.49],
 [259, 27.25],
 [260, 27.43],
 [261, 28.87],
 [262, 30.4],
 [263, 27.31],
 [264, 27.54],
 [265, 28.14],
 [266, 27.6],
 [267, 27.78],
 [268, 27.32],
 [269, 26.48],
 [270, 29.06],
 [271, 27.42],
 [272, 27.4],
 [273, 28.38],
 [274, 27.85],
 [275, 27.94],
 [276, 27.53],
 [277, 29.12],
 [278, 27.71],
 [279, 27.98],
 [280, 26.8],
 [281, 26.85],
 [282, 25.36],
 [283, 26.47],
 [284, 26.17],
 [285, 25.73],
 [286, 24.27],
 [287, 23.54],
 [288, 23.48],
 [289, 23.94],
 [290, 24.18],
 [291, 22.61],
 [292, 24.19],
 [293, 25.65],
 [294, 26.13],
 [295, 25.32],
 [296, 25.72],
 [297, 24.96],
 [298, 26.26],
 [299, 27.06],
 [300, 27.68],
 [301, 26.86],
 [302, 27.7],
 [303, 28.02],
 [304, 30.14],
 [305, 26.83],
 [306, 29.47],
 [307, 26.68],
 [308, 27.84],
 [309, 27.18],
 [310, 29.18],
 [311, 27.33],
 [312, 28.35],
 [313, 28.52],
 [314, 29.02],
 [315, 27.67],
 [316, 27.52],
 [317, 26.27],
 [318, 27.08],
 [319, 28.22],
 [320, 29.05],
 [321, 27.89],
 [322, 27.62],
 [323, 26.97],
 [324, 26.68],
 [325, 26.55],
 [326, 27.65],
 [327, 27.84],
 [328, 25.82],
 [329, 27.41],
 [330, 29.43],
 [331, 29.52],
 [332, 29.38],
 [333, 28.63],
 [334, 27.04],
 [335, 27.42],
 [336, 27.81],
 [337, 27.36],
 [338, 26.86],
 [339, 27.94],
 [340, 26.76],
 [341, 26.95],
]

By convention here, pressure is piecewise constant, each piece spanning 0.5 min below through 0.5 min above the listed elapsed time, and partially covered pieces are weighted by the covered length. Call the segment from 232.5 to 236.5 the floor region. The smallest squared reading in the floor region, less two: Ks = 768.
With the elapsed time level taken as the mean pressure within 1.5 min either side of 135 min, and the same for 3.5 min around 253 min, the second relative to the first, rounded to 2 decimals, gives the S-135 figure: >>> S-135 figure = 0.99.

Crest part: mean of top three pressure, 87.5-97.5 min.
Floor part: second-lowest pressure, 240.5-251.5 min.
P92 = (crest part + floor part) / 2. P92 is 27.7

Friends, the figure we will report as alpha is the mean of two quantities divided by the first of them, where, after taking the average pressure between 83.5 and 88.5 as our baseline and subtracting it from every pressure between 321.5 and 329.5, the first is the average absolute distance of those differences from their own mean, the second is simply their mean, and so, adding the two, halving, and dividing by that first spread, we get -0.42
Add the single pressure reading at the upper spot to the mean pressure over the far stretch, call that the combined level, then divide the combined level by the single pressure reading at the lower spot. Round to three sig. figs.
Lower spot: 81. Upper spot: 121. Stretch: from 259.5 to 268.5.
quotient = 1.99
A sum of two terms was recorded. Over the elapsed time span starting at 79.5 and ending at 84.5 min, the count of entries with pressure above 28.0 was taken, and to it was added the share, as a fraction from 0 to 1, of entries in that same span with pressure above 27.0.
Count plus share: 2.8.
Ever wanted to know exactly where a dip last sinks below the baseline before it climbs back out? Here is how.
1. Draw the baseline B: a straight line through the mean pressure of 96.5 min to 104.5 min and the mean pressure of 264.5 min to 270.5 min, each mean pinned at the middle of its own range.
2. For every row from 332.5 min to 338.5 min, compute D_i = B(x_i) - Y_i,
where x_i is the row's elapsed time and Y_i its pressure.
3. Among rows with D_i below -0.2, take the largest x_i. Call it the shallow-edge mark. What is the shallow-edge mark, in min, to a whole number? 333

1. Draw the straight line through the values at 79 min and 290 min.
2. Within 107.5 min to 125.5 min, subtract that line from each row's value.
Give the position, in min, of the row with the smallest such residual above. 108 min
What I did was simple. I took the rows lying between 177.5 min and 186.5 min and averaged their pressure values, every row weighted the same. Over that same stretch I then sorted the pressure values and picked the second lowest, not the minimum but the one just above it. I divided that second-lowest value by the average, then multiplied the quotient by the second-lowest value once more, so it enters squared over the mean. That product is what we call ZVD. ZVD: 25.9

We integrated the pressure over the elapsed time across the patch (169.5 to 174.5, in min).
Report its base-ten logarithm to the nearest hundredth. 2.15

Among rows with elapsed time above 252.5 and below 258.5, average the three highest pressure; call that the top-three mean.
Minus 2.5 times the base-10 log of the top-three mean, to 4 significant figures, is -3.627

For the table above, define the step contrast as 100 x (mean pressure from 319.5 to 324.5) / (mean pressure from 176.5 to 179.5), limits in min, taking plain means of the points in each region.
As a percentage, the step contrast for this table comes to 99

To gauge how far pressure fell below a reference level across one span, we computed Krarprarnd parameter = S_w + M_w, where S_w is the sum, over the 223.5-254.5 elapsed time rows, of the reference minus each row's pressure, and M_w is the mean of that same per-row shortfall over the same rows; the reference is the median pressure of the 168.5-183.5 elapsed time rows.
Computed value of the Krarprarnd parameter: 19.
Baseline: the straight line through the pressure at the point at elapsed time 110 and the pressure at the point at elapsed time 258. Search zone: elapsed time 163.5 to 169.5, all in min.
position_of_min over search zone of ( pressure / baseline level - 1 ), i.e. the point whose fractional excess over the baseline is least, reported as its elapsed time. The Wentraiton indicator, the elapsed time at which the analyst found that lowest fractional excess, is 168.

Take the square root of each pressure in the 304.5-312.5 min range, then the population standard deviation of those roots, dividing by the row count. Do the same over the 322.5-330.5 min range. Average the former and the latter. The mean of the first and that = 0.095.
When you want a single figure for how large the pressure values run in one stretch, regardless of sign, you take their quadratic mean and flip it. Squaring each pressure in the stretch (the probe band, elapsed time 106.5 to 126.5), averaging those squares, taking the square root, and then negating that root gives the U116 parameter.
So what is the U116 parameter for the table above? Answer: -27.8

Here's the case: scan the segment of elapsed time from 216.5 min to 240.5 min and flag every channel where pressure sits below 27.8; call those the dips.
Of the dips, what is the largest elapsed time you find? 239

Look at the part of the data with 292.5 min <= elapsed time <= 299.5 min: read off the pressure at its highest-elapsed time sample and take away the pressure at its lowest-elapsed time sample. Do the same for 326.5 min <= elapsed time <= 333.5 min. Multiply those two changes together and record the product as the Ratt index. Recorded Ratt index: 1.1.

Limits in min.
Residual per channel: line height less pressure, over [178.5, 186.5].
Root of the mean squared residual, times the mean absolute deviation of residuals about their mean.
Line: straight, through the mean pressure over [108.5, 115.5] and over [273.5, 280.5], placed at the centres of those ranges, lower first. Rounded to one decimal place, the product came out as 0.9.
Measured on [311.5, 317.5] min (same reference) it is 0.7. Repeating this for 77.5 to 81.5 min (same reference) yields 0.6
